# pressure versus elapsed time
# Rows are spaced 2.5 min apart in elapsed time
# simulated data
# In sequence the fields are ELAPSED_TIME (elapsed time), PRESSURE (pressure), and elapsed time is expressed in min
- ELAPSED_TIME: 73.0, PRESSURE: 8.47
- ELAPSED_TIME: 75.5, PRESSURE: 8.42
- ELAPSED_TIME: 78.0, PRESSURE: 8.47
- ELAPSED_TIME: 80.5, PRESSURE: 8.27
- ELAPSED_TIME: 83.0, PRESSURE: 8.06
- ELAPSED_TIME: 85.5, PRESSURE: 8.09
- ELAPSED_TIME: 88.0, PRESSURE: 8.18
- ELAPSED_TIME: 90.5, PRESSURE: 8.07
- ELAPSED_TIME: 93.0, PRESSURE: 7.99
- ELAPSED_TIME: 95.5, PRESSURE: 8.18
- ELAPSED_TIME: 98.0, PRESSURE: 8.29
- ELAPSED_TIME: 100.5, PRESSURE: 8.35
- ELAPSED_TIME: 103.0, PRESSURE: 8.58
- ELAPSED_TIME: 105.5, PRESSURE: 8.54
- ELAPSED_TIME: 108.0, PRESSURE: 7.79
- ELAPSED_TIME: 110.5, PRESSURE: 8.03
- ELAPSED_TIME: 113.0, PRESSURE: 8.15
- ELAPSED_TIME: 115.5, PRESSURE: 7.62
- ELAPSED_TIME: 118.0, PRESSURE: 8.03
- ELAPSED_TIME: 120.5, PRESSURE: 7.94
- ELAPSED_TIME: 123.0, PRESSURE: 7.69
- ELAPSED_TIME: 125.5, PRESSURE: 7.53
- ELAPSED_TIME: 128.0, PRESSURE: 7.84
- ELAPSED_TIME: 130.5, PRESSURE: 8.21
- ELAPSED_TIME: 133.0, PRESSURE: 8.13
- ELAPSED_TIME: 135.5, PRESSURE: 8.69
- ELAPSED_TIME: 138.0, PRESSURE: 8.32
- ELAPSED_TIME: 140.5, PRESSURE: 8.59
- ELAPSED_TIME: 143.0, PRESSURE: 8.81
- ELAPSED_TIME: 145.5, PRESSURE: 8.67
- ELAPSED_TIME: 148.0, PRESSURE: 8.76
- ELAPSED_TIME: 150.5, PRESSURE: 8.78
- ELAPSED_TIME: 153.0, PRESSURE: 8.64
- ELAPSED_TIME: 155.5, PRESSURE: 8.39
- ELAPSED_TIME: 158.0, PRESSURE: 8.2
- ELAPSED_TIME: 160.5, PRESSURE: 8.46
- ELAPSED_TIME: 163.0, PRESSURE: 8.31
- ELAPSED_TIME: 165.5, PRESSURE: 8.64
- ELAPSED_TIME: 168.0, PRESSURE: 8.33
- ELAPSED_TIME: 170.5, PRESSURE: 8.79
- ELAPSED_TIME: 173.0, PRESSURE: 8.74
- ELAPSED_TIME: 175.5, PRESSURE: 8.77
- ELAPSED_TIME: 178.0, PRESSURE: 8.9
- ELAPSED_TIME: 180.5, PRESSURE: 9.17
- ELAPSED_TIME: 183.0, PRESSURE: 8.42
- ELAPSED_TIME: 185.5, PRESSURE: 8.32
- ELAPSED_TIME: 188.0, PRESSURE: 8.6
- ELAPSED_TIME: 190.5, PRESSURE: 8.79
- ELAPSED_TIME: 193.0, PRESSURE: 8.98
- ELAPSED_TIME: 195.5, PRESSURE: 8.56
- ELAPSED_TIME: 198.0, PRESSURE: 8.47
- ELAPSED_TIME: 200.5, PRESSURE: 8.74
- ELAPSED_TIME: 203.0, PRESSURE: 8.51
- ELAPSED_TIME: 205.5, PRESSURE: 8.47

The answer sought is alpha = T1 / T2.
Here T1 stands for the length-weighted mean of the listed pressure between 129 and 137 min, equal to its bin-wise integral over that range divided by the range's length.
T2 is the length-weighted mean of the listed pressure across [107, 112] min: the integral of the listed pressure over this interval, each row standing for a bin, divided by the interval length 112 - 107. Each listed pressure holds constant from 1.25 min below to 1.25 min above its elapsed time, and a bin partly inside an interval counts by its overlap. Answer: 1.050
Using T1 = 8.3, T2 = 7.9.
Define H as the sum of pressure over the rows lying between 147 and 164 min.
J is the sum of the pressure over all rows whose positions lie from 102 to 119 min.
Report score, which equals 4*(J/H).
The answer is 3.81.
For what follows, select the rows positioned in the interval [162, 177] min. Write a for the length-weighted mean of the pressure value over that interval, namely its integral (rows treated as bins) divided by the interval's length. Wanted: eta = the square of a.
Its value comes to 74.1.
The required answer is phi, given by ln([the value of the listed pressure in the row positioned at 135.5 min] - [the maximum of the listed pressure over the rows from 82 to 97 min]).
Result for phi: -0.67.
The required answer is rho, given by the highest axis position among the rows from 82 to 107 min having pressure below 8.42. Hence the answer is 100.5 min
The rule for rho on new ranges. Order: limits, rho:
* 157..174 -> 168.0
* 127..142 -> 138.0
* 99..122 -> 120.5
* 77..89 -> 88.0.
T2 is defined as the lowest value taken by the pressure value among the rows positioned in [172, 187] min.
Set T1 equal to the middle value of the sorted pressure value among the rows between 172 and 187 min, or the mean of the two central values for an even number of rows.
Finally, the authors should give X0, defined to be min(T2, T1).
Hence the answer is 8.32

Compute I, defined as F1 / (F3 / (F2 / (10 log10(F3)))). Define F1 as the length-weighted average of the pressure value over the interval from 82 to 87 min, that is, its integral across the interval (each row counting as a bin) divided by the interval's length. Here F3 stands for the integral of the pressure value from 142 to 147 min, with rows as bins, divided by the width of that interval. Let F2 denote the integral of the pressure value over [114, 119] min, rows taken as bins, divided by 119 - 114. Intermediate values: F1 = 8.08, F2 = 7.8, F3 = 8.7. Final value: 0.77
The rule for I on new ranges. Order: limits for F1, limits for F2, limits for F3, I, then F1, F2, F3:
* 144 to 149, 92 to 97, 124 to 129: 1.04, 8.72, 8.1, 7.7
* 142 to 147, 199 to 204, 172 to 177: 0.91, 8.74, 8.6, 8.8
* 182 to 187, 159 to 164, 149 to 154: 0.86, 8.38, 8.4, 8.7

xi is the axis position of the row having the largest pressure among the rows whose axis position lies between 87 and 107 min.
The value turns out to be 103.0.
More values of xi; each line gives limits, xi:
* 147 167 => 150.5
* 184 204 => 193.0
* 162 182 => 180.5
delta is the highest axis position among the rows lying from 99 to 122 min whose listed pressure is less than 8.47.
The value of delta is 120.5 min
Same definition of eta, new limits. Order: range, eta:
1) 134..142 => 72.8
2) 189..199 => 75.7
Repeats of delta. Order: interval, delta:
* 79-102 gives 100.5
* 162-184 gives 183.0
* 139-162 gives 160.5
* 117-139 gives 138.0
